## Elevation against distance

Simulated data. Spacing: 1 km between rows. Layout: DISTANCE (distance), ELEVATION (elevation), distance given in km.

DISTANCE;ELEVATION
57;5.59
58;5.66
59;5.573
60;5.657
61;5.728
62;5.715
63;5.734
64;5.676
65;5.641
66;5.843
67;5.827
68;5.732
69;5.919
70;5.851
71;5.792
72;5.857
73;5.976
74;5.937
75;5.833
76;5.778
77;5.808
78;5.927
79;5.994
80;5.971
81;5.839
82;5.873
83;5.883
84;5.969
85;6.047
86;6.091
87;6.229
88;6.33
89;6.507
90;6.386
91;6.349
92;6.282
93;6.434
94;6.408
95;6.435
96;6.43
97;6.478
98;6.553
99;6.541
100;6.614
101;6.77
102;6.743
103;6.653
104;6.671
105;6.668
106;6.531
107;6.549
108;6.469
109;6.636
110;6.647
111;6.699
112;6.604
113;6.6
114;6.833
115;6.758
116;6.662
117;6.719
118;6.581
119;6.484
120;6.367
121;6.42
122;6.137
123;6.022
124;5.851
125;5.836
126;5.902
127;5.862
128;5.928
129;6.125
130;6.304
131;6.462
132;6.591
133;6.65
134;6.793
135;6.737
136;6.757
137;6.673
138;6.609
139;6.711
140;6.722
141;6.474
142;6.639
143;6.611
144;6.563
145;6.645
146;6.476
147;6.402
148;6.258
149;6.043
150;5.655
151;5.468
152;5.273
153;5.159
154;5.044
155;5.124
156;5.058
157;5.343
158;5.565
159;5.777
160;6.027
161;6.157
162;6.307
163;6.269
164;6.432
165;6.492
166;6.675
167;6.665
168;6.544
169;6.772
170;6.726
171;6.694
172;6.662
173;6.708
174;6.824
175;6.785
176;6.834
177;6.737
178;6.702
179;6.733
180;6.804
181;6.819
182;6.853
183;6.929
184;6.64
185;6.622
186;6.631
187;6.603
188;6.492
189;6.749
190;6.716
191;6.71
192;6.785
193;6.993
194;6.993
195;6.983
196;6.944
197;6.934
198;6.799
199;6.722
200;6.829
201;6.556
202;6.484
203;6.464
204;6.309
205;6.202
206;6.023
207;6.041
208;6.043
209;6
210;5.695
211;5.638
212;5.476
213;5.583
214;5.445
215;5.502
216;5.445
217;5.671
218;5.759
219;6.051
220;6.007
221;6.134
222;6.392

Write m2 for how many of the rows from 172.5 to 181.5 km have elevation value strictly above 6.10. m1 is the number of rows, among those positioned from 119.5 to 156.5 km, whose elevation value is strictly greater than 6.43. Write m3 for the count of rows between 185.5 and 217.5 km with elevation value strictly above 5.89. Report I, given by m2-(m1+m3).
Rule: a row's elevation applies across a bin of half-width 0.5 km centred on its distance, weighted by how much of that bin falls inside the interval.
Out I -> -31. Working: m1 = 16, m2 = 9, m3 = 24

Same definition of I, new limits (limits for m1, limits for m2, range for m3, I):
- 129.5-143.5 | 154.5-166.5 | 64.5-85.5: -15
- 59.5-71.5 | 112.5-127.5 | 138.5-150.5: -1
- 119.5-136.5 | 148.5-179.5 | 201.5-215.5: 5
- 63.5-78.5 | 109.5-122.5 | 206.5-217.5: 10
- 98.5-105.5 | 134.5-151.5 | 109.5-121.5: -5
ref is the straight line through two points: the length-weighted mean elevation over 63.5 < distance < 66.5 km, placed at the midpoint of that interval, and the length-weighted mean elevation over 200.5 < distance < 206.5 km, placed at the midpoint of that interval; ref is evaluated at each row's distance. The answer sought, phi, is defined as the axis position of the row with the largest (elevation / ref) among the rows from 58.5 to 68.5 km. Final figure 66 km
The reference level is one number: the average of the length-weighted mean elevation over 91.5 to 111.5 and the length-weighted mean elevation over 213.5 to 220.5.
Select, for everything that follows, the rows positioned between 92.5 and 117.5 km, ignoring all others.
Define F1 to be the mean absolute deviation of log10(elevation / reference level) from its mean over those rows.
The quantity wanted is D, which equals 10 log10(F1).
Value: -22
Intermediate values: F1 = 0.006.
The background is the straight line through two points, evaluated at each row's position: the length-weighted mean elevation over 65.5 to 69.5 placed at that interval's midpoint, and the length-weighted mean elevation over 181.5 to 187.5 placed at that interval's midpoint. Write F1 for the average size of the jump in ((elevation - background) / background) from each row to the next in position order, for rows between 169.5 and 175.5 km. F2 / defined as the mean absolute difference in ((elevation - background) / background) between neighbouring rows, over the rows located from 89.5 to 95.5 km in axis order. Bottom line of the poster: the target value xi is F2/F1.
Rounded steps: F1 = 0.0082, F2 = 0.011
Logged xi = 1.3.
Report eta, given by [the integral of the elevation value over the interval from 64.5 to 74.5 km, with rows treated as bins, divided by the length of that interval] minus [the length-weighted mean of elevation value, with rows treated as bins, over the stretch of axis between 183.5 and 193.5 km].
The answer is -0.86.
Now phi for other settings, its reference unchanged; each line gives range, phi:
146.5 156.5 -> 147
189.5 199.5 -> 193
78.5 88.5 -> 88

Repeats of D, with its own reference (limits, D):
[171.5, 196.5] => -22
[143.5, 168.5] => -14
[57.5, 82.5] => -22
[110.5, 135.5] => -17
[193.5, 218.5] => -15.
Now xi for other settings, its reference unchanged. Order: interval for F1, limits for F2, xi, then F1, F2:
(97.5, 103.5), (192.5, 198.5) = 0.6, 0.0120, 0.007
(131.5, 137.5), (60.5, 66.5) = 1.0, 0.0112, 0.012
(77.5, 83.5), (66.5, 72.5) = 1.9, 0.0087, 0.016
